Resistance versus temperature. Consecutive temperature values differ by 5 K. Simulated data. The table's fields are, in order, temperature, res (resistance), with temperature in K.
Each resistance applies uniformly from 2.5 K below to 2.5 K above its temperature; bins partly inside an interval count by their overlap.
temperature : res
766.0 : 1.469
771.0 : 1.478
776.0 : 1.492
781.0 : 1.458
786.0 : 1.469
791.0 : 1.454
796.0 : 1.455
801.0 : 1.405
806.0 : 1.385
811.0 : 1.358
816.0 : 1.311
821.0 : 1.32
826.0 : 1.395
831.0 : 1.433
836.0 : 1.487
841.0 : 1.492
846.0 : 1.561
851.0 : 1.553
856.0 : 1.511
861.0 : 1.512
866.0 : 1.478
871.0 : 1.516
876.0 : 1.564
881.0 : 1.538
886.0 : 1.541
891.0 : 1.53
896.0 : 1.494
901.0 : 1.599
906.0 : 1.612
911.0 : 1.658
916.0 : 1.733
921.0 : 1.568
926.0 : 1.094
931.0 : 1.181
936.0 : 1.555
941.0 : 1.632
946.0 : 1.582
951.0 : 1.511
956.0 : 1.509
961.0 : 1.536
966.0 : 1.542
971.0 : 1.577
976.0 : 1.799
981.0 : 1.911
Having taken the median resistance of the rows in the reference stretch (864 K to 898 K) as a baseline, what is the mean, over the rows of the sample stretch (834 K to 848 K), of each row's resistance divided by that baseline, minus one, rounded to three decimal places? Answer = -0.011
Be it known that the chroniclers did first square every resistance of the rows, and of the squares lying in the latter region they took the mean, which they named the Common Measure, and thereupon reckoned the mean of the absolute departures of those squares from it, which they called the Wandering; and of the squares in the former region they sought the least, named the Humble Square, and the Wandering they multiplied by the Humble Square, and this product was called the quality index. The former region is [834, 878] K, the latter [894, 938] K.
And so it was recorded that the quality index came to 1.0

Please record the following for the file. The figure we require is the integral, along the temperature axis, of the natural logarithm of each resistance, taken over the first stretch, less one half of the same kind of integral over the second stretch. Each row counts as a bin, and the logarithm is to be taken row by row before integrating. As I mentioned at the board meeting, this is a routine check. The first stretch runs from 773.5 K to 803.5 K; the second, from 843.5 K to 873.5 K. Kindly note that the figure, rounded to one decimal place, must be 5.0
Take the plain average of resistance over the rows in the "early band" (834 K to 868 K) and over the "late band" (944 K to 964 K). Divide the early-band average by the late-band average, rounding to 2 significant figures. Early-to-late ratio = 0.99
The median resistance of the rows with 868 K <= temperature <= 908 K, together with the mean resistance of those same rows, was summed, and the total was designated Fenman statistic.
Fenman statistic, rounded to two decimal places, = 3.09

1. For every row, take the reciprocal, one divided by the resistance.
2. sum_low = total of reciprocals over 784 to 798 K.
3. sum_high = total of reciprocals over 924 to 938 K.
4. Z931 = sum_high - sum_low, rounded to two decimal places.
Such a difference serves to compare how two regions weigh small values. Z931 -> 0.35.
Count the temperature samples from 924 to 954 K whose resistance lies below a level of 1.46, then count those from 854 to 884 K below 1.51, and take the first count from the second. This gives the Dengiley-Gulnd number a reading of -1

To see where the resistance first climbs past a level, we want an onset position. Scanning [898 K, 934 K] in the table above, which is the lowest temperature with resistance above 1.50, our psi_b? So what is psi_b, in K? 901.0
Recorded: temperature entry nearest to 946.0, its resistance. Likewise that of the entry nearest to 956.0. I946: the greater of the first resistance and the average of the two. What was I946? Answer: 1.58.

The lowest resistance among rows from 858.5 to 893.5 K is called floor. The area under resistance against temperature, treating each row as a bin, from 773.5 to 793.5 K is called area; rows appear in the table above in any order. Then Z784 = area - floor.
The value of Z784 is 28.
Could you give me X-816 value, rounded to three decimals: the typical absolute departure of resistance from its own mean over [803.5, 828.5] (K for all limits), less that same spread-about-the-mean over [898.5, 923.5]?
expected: -0.019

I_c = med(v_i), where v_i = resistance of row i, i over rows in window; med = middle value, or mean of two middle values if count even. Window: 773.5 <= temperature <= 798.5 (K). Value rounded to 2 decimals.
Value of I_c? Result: 1.46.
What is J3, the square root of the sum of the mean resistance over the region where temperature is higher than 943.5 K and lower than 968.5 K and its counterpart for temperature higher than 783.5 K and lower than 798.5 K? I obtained 1.73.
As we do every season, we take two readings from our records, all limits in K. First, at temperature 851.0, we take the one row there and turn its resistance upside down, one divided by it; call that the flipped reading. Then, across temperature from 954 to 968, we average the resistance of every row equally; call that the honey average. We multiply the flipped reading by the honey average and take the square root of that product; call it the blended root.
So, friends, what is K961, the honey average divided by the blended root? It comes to 1.54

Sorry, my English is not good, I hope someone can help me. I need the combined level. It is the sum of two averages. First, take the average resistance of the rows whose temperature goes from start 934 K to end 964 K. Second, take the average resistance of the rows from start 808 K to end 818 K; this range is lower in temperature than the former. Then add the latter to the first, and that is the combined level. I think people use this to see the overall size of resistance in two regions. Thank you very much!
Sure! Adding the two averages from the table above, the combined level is 2.89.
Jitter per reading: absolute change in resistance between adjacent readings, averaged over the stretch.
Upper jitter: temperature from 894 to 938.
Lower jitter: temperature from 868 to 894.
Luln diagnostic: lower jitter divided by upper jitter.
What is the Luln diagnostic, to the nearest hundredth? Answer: 0.13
